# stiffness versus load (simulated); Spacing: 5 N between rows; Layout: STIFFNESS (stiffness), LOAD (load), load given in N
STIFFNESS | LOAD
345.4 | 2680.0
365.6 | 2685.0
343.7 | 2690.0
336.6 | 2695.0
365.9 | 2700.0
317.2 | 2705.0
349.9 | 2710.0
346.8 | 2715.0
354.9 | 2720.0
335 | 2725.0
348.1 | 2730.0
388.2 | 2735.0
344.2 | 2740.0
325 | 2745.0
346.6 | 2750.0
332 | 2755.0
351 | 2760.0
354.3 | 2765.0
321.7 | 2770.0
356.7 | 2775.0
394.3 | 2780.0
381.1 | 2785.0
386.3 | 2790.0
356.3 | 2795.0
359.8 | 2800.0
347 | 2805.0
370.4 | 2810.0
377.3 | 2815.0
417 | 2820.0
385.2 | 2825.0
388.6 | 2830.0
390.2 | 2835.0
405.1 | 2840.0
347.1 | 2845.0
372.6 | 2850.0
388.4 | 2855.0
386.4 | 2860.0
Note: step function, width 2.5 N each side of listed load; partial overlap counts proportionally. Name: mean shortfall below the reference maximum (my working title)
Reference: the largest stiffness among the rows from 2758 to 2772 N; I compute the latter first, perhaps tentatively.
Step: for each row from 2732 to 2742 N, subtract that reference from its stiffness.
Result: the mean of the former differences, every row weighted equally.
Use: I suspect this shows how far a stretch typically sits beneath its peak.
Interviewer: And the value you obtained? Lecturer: 12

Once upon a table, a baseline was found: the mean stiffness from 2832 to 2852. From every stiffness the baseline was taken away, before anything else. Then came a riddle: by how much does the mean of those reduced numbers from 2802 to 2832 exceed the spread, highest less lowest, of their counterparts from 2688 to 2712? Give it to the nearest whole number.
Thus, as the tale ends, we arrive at -47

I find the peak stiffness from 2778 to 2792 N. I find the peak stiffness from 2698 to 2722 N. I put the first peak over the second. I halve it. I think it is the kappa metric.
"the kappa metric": 0.54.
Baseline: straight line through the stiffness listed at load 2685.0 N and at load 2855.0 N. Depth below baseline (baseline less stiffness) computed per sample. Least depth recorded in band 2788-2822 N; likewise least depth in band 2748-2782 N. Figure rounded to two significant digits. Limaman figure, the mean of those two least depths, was -25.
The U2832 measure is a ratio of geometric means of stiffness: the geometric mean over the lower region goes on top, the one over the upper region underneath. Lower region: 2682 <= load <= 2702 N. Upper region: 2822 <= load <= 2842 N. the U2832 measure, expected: 0.90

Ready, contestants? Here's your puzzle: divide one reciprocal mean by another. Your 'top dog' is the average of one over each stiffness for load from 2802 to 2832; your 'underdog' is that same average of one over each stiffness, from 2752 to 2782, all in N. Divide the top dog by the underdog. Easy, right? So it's 0.922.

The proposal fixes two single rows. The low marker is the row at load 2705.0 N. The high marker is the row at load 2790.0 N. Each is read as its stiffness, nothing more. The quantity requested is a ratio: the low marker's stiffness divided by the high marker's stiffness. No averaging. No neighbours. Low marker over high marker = 0.82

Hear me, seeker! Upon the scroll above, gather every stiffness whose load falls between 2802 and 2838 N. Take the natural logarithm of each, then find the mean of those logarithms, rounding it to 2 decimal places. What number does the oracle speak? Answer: 5.94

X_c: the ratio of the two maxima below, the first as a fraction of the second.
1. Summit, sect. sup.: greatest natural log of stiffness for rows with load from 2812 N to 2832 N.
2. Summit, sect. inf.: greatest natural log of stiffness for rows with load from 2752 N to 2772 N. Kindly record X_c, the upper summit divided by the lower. 1.03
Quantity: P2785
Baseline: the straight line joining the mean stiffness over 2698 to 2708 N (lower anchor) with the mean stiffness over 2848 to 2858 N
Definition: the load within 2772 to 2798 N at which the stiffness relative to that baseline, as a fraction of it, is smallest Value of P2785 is 2795.0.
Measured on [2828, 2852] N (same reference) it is 2845.0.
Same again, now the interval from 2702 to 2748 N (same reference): 2745.0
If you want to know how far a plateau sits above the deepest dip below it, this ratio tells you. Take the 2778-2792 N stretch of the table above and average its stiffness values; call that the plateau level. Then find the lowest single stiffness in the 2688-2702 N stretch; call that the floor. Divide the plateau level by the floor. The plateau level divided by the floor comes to 1.15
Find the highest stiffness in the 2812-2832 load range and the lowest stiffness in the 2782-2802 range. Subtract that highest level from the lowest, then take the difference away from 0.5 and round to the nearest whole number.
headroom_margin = 61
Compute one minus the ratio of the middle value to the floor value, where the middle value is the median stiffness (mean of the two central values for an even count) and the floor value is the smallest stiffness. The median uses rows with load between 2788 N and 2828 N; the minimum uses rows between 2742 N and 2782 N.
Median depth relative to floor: -0.16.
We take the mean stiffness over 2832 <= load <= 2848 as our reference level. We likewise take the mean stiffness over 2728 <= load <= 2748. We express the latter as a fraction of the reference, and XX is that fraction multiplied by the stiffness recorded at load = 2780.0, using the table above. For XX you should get 364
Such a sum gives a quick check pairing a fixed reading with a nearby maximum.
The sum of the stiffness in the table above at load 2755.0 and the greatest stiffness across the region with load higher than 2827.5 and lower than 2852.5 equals 737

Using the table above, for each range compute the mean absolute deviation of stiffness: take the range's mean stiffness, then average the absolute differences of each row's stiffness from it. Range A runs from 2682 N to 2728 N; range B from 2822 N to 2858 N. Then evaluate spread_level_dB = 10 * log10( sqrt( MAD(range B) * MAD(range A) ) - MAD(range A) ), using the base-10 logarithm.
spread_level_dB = -1.9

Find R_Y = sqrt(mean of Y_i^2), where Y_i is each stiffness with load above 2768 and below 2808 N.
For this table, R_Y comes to 364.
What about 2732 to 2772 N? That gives 346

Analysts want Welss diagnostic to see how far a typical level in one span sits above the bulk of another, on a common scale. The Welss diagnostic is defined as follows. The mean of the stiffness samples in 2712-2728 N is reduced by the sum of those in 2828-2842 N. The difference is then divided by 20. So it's -42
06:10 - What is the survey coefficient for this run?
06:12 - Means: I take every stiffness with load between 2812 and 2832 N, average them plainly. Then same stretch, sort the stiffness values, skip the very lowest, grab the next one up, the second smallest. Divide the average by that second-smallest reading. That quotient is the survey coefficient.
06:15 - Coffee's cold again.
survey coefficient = 1.02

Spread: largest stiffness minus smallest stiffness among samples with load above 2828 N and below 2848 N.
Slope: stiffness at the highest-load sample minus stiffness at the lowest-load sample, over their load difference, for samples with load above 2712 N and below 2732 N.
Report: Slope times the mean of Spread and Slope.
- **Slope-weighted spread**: 3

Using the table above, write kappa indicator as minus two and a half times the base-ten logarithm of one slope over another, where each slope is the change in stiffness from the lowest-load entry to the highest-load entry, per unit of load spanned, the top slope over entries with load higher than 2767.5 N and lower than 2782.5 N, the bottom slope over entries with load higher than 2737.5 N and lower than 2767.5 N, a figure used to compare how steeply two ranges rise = -3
